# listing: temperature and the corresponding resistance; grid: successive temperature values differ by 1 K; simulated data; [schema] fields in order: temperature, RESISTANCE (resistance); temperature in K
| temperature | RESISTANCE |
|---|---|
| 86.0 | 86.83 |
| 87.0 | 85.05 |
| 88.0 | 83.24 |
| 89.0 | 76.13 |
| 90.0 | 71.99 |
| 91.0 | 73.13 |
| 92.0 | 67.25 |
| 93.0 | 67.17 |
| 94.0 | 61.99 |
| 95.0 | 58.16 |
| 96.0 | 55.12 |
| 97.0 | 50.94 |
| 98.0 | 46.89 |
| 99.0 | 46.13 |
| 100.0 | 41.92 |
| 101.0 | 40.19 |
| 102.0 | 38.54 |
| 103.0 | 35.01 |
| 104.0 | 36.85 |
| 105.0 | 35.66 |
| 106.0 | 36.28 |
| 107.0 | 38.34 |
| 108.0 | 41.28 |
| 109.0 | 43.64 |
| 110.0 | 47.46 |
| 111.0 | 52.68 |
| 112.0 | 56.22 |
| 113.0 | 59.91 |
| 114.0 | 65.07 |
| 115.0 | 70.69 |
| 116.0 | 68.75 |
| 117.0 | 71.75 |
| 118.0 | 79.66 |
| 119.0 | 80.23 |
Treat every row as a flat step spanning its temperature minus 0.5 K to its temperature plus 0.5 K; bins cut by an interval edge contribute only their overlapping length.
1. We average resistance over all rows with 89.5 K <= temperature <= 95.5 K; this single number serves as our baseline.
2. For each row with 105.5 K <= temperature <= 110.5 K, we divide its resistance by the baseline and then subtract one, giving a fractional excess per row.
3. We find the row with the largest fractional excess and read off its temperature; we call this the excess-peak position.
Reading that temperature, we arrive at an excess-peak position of 110.0 K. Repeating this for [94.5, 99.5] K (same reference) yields 95.0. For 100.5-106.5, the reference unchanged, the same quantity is 101.0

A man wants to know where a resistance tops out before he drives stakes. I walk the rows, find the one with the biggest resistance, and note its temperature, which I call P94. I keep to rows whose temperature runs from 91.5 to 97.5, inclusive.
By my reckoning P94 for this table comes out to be 92.0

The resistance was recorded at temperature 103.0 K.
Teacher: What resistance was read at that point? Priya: 35.01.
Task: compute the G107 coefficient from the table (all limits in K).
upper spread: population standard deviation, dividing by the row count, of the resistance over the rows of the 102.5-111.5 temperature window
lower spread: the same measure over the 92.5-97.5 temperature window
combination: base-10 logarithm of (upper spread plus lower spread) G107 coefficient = 1.05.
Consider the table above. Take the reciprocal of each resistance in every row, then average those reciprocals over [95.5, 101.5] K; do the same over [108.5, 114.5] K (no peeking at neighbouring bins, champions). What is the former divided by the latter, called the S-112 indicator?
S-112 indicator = 1.15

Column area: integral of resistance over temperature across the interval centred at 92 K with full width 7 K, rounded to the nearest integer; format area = 476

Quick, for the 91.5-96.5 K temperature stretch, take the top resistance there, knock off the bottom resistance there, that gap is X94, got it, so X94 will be 12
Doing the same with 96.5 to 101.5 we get 11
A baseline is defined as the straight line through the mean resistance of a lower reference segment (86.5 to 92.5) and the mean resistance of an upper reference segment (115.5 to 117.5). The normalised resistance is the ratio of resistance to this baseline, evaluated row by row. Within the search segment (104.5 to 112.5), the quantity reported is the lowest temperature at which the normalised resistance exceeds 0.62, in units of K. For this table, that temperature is 110.0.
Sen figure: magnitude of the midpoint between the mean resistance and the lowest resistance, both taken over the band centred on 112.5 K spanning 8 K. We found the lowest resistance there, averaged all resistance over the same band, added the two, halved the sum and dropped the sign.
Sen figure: 51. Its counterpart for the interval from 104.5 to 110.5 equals 38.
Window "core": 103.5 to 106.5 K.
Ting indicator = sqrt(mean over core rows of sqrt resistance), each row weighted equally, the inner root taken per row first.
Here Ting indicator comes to 2.45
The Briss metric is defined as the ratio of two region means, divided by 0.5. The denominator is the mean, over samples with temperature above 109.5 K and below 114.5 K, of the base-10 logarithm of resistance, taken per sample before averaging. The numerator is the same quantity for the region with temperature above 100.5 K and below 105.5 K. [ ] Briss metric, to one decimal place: 1.8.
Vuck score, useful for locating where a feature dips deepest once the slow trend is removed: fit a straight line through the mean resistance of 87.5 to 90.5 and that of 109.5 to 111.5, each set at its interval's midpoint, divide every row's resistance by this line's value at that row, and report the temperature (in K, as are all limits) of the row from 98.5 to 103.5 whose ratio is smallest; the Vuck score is 103.0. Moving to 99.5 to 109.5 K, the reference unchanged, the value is 103.0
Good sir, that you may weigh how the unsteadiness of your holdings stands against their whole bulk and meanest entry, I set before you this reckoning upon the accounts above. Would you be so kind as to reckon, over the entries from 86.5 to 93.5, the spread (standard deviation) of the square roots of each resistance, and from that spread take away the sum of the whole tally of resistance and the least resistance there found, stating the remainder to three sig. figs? -591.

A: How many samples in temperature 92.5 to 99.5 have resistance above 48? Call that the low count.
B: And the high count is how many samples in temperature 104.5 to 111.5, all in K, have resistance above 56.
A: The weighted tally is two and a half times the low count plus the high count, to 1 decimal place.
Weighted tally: 12.5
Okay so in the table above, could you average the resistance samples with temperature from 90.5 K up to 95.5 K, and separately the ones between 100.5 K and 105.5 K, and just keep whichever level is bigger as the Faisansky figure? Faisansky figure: 66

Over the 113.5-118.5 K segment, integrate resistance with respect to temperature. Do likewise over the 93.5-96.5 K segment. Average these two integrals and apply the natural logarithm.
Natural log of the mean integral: 5.58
